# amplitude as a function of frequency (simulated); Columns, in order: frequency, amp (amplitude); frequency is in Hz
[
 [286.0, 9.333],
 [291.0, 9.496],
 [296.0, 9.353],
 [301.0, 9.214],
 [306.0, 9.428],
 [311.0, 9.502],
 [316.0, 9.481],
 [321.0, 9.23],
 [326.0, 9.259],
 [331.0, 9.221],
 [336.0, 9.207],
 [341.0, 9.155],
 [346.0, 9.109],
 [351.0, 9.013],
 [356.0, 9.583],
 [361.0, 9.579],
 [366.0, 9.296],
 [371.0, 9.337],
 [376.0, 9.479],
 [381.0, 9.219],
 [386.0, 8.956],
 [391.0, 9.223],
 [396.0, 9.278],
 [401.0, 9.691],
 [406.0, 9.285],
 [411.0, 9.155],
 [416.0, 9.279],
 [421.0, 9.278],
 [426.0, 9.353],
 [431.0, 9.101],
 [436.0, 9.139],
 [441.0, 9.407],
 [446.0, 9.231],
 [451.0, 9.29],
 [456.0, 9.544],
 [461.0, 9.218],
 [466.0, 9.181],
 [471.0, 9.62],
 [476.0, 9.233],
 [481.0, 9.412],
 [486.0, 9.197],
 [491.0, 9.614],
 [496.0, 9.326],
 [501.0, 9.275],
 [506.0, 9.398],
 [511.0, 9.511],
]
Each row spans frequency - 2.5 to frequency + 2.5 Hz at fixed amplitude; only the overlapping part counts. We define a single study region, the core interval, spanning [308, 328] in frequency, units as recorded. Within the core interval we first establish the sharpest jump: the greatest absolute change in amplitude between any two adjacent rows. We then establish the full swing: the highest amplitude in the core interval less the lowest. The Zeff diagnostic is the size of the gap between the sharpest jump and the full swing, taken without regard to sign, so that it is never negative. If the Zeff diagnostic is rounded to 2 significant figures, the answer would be 0.021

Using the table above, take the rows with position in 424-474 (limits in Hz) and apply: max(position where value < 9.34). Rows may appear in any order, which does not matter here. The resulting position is 466.0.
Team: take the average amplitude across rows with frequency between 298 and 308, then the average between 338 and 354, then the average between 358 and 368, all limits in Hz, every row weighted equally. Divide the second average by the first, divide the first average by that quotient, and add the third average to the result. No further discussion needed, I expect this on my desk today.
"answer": 19.0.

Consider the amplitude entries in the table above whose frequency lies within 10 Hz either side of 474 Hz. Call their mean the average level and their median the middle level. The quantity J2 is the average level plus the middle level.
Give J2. 18.7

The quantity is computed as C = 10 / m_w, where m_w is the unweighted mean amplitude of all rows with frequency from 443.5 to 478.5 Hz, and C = 1.07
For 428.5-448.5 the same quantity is 1.08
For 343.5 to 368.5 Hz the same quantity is 1.07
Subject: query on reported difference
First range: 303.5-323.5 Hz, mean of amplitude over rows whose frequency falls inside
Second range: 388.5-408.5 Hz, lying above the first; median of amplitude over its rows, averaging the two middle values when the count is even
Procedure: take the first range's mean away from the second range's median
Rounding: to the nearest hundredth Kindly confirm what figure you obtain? -0.13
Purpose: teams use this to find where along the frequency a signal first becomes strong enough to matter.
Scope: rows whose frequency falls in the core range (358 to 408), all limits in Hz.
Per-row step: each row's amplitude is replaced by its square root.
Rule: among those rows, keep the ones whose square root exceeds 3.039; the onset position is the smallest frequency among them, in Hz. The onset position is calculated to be 361.0 Hz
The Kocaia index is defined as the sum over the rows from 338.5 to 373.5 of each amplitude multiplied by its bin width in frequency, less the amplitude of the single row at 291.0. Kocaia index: 316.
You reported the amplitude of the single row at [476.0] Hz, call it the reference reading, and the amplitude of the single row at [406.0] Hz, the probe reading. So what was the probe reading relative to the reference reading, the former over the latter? 1.01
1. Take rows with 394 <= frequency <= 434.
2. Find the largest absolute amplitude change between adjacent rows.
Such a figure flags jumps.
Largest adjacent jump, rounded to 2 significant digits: 0.41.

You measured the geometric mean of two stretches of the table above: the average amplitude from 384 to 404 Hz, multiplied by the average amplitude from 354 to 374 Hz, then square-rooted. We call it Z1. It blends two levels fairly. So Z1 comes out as 9.37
